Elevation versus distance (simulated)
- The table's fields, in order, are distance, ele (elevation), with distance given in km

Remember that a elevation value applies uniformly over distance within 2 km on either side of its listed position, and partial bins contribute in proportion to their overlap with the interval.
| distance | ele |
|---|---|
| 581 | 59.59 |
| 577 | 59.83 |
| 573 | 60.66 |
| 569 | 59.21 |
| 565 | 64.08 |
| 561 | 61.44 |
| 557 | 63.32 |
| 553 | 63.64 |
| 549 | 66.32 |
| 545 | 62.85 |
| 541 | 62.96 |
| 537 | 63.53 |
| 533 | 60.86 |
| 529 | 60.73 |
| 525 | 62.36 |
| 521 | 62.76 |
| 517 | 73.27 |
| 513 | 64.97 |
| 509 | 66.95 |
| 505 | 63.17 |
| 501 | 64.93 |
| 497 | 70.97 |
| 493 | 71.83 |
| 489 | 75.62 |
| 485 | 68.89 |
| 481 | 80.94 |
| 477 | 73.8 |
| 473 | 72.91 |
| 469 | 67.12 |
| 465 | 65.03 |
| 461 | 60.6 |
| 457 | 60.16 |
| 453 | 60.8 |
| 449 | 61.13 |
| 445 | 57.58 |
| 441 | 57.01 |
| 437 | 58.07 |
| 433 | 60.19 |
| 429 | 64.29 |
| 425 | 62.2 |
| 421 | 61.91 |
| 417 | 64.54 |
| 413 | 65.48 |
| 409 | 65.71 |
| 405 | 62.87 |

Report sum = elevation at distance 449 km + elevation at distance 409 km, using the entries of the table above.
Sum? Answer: 127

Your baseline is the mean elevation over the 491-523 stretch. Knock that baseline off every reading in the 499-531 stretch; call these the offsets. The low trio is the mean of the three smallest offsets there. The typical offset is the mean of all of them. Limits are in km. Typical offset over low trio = 0.5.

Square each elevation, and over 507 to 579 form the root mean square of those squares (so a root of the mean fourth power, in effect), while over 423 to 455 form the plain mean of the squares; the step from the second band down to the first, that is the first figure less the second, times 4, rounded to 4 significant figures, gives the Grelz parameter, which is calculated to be 1664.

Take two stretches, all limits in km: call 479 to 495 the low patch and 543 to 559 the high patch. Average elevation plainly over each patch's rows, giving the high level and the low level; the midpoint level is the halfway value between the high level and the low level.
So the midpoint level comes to 69.2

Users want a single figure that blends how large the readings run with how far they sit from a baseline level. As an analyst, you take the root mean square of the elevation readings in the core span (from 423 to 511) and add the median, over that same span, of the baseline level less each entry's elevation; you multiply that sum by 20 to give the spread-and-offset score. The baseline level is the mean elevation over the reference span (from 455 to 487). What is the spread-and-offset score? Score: 1400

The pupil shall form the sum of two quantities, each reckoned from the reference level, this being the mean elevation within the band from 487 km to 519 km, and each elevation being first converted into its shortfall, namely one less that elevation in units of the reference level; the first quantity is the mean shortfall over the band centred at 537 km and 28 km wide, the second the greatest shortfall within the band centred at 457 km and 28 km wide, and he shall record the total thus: 0.25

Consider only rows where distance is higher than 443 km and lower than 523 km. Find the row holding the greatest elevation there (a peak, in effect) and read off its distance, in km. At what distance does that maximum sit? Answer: 481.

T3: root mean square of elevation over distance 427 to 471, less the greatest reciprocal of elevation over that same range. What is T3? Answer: 61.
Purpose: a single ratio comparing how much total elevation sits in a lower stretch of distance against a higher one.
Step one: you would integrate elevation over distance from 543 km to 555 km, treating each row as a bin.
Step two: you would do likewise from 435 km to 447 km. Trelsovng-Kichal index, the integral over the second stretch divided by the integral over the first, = 0.90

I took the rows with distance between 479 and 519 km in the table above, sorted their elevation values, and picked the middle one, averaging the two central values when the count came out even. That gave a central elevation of 69.9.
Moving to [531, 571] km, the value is 63.1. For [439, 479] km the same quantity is 61.0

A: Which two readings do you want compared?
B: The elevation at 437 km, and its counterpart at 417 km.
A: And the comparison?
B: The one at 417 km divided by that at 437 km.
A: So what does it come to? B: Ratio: 1.11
